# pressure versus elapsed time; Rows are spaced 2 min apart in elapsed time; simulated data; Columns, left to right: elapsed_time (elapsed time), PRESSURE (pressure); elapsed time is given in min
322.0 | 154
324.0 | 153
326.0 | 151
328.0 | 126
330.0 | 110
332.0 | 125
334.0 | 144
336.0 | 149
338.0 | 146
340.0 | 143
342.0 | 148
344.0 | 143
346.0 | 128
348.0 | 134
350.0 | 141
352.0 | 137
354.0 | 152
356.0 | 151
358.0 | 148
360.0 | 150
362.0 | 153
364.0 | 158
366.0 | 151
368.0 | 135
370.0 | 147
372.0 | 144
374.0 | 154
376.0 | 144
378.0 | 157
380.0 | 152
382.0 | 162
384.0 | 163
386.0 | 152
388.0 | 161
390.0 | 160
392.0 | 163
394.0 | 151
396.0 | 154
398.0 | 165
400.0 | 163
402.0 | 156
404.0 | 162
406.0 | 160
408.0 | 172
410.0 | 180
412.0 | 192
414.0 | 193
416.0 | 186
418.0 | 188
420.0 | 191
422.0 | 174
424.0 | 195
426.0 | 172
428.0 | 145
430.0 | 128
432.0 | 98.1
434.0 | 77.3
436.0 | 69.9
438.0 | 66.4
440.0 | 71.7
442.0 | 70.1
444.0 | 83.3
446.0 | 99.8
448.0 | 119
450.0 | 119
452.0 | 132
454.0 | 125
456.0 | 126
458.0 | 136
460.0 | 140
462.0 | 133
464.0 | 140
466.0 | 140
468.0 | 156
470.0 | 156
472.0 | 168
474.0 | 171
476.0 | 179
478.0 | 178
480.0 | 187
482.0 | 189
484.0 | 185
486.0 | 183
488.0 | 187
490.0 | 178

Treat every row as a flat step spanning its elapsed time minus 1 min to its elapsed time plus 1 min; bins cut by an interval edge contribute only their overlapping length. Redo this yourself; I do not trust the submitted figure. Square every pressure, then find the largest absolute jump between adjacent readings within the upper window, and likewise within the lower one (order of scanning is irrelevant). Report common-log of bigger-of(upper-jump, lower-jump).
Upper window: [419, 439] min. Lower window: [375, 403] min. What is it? 3.93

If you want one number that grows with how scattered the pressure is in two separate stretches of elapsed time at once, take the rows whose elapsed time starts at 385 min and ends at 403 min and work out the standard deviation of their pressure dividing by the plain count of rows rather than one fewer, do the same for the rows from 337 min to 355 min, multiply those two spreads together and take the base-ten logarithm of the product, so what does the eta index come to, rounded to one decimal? 1.5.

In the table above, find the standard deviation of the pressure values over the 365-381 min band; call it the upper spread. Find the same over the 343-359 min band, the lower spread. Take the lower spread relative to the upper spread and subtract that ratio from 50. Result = 48.8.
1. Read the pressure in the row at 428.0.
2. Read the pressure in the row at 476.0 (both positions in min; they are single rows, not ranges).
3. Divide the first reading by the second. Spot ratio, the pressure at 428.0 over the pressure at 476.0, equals 0.81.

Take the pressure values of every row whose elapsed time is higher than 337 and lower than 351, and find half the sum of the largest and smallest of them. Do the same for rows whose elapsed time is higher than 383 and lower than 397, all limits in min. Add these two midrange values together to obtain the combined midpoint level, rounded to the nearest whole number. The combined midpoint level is 295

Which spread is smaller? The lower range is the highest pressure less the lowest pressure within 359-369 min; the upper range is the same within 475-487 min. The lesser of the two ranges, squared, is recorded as 121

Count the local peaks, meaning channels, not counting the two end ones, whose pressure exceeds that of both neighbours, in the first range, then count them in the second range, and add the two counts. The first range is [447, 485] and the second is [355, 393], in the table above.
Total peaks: 10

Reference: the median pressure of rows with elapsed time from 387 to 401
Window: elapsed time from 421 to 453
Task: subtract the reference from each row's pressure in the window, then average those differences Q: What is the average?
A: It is -47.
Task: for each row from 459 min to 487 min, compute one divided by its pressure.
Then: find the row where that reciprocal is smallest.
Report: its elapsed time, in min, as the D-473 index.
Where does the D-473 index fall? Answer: 482.0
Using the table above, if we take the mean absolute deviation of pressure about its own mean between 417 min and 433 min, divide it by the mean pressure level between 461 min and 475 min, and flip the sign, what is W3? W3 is -0.19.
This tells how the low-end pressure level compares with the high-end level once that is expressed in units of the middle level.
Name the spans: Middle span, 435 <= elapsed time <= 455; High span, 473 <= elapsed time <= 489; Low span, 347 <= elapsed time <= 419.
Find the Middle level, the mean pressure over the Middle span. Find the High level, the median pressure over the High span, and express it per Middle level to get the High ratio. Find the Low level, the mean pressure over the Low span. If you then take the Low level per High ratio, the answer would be 82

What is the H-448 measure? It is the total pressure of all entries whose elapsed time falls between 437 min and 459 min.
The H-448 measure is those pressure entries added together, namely 1148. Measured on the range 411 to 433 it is 1862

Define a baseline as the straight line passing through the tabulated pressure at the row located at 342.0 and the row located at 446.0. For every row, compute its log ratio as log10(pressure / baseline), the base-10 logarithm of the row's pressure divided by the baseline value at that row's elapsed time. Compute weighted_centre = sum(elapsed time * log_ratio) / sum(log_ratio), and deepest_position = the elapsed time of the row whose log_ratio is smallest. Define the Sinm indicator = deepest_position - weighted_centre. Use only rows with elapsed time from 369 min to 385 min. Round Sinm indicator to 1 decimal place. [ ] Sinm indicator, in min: -6.7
